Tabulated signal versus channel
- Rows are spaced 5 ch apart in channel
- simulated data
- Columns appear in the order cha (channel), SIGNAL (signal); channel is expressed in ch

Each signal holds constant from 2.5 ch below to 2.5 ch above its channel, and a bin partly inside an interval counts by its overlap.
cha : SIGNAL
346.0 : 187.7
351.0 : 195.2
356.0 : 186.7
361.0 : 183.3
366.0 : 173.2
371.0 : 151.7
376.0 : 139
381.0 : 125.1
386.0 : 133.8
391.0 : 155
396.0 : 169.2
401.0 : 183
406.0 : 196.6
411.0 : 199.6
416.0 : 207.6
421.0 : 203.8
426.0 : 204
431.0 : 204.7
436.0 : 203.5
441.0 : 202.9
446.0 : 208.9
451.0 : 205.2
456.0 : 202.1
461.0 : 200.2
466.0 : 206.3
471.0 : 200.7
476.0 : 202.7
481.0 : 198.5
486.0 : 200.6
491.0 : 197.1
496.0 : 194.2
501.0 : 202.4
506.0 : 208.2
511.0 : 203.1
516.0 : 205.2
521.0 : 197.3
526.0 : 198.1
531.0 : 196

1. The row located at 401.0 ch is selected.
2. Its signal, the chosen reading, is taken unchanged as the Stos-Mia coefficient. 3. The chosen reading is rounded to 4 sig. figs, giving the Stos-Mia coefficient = 183.0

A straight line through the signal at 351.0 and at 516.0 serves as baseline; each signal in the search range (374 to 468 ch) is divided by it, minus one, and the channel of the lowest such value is 381.0 ch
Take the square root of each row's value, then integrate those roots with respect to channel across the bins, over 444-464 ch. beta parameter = 285.7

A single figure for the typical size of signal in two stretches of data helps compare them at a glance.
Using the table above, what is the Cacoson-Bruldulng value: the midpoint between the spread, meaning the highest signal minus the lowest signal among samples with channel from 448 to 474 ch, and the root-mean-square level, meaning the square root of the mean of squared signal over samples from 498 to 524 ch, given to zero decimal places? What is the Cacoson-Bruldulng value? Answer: 105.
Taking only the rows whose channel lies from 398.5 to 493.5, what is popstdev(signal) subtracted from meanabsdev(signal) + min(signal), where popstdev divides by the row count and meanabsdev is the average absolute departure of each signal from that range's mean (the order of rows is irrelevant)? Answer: 181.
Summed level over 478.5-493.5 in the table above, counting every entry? 596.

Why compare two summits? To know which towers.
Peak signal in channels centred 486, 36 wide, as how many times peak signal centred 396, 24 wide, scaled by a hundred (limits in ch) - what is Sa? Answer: 103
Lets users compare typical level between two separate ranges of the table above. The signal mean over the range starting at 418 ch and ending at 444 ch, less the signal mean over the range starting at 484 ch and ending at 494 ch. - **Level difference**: 5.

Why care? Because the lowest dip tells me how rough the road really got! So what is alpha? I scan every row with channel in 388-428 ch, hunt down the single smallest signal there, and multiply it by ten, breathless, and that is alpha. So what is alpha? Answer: 1550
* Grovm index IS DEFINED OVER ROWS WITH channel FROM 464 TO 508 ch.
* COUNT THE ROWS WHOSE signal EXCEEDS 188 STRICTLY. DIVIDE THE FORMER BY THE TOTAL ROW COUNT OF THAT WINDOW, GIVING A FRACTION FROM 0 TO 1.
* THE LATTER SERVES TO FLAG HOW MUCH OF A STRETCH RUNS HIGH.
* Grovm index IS 1.0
